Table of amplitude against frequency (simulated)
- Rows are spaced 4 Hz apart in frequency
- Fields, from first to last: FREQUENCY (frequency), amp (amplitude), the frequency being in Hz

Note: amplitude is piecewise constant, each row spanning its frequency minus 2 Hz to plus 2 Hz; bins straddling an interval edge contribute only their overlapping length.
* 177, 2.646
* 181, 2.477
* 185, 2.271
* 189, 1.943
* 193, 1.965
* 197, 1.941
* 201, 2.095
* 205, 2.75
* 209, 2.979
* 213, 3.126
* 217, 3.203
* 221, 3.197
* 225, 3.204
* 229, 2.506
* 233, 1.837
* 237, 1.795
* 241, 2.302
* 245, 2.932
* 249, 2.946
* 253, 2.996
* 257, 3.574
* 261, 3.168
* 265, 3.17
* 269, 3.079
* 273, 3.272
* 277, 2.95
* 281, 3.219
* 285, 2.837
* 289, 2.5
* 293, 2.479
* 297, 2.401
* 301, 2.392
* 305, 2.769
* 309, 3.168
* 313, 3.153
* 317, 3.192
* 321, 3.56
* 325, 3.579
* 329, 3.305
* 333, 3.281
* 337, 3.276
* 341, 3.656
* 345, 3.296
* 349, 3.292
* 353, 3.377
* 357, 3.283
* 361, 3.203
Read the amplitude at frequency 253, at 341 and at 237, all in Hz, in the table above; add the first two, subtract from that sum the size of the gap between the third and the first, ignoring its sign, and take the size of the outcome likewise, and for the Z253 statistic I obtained 5.5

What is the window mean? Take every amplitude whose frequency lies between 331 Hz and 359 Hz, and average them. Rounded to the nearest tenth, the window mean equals 3.4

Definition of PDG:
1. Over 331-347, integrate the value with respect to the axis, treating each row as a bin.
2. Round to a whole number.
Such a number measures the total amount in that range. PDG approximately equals 54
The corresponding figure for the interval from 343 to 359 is 53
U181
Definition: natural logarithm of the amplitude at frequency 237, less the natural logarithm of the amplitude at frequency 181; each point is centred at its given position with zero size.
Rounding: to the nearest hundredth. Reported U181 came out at -0.32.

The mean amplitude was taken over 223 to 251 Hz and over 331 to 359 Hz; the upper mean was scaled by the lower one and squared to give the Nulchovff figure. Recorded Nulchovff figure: 1.79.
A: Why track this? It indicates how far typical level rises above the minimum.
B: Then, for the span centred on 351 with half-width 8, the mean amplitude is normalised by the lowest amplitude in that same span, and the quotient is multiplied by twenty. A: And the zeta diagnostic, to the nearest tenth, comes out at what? 20.2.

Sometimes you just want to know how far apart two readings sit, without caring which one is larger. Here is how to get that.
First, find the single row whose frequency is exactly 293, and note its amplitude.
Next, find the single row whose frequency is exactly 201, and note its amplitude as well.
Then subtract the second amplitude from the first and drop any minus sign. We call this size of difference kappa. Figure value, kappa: 0.38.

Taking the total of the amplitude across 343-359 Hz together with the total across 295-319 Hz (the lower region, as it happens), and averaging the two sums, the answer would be 15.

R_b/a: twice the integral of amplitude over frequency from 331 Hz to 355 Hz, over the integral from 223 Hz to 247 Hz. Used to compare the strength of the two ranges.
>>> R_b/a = 2.8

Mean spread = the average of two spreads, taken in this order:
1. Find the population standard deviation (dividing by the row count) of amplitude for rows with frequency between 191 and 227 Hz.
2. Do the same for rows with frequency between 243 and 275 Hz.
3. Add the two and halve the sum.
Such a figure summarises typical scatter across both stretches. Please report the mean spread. 0.36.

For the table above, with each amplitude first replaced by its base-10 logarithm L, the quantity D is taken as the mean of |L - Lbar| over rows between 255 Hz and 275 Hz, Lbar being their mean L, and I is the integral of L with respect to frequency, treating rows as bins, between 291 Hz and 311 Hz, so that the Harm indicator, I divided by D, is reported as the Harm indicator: 469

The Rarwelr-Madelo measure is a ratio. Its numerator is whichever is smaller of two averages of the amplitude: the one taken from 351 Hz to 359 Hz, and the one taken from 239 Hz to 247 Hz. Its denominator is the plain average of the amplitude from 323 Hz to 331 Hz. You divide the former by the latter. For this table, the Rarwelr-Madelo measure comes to 0.76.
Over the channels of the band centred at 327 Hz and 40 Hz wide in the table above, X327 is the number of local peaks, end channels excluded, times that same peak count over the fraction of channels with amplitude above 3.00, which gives 4.0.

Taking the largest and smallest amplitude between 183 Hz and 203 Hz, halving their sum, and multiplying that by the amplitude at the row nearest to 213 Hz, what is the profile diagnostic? 6.6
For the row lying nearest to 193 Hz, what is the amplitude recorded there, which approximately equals 1.965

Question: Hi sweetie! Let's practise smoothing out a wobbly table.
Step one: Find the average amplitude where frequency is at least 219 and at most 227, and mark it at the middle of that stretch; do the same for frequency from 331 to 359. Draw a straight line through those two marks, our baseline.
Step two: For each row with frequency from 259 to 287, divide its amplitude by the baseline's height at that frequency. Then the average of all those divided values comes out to 0.95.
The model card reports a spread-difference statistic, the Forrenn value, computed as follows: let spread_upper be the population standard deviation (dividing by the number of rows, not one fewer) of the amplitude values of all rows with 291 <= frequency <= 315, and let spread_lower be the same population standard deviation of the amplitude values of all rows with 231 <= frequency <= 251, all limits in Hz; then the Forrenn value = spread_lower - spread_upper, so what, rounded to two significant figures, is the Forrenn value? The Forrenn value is 0.17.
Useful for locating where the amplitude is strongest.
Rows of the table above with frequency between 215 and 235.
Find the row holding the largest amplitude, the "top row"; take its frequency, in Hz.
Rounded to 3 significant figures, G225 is 225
